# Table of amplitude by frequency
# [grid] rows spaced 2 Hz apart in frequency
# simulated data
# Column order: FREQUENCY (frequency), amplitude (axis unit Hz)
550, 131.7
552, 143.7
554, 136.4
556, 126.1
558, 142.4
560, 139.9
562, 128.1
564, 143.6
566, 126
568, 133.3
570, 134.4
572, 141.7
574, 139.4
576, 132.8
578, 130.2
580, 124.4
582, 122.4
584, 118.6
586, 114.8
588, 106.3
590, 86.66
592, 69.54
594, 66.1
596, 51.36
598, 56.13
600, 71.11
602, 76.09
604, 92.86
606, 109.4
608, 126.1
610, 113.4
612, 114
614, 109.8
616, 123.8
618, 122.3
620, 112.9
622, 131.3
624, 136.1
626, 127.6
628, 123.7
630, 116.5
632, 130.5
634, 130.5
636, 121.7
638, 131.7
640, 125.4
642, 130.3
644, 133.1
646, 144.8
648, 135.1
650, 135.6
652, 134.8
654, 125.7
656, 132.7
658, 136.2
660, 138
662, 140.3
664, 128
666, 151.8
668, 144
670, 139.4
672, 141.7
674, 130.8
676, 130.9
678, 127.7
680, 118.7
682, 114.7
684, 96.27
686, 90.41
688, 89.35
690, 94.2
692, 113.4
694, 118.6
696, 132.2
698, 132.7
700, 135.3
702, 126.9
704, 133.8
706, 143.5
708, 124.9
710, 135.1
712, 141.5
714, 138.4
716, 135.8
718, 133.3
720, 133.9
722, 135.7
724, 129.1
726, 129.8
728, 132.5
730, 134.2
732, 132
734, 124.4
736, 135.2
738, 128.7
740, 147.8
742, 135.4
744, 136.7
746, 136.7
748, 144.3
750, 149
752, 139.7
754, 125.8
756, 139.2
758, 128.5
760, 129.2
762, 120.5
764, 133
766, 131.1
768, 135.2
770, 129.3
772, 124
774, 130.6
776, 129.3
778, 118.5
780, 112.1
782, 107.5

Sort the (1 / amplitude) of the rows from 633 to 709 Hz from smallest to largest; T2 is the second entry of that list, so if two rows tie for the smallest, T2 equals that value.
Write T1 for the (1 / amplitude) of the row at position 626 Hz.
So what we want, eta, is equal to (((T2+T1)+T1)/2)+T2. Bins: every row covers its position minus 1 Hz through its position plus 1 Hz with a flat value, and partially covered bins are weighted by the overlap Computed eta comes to 0.0182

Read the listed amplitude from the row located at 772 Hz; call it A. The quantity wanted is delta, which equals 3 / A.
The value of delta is 0.0242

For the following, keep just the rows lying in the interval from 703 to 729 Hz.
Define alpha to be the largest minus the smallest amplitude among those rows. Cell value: 19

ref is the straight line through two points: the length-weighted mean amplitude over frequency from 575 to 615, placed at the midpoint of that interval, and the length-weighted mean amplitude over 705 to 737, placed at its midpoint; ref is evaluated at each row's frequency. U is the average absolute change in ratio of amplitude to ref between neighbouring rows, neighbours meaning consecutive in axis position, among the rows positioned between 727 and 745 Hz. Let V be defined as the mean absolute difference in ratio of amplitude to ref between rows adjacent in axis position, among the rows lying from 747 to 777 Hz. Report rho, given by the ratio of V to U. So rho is 0.89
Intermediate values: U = 0.0558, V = 0.05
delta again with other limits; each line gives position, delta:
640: 0.0239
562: 0.0234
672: 0.0212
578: 0.0230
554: 0.0220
